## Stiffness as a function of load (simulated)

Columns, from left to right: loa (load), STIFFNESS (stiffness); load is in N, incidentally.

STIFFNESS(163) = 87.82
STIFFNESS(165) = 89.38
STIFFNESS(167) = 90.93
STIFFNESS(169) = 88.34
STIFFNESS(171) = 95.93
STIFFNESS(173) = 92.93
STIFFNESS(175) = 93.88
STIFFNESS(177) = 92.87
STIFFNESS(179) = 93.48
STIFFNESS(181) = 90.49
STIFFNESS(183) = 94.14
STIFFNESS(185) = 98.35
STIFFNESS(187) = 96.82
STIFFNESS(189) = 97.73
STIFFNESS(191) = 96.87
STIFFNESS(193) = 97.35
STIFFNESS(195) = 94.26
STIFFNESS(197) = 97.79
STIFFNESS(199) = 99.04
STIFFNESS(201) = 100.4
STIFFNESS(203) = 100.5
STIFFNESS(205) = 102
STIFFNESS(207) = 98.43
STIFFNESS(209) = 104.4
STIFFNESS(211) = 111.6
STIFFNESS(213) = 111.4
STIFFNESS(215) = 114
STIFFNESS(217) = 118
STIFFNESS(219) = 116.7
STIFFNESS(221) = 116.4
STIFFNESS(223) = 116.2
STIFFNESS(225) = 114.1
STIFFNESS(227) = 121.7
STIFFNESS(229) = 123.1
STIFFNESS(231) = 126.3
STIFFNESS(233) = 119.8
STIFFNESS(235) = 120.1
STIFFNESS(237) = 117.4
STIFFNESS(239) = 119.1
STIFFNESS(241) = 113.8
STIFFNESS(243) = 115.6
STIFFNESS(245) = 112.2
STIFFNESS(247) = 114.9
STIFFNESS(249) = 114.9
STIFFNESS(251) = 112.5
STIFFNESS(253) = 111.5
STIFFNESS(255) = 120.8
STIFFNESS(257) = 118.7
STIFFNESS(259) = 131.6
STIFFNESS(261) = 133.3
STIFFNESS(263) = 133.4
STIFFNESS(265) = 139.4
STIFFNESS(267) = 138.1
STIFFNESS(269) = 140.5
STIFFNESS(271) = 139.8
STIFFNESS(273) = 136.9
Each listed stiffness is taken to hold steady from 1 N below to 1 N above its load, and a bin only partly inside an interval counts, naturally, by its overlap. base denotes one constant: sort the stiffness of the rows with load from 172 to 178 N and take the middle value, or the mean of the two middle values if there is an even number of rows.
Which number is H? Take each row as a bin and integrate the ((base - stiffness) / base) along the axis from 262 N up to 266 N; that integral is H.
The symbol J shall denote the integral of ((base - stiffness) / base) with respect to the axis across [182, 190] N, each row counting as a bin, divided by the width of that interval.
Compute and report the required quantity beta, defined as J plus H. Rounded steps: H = -1.9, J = -0.041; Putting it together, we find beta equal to -1.9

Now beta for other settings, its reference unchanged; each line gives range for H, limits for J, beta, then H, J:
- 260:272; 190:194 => -5.8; -5.7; -0.045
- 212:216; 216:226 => -1.1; -0.9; -0.251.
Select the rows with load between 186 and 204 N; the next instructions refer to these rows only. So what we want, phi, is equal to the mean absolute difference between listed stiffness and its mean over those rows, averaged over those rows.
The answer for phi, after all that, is 1.4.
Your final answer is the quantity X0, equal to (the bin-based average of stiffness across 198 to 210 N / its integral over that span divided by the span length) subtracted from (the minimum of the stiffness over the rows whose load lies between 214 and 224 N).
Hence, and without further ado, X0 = 13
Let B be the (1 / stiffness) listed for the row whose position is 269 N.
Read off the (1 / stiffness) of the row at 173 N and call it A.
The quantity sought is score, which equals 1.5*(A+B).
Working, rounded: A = 0.0108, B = 0.0071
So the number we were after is 0.0268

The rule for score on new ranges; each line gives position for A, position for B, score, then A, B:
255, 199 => 0.0276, 0.0083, 0.0101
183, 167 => 0.0324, 0.0106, 0.0110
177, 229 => 0.0283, 0.0108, 0.0081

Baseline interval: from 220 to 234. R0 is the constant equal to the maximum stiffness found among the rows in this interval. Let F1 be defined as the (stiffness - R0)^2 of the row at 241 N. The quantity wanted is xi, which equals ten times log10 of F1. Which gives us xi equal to 22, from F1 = 156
